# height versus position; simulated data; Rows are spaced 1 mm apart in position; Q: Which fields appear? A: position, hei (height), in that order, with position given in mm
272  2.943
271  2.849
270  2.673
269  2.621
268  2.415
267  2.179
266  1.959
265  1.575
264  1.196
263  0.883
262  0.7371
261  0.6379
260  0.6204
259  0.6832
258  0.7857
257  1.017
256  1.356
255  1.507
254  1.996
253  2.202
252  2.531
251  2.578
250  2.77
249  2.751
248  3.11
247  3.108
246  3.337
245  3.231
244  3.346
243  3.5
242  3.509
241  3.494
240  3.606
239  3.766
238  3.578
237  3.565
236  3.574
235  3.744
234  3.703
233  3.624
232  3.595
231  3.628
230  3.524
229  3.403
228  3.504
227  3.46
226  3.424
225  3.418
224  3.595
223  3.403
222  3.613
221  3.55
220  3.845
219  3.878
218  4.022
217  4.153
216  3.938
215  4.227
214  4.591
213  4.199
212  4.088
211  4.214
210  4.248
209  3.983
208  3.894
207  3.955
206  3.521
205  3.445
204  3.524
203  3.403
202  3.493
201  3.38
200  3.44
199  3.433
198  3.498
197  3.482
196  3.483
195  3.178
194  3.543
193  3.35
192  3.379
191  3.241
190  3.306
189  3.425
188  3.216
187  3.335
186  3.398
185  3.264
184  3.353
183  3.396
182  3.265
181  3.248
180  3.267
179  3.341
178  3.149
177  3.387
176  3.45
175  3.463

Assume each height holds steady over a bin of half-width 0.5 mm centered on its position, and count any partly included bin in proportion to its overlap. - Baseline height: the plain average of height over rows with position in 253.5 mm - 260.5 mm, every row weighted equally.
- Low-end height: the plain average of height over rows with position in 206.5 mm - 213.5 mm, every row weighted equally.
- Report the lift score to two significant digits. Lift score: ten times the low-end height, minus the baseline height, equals 40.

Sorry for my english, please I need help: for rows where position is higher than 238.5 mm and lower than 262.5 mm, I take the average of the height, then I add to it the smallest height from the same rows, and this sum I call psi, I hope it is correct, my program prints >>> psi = 3.0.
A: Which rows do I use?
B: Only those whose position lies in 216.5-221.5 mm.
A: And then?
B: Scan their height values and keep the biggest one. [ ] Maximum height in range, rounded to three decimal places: 4.153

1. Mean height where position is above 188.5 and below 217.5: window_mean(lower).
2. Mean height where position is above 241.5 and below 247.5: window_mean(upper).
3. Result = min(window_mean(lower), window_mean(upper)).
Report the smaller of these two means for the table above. 3.3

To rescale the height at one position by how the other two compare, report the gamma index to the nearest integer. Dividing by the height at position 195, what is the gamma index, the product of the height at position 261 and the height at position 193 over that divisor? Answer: 1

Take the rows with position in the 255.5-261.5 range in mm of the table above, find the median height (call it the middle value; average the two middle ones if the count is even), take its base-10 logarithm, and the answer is -0.13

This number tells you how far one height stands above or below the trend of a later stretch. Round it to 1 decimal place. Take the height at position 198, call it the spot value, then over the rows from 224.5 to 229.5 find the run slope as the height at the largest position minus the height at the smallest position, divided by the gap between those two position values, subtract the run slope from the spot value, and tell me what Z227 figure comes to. 3.5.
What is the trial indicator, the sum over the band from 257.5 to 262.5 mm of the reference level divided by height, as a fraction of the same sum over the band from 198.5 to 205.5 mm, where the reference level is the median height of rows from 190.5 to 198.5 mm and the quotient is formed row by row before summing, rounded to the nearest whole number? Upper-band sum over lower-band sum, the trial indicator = 4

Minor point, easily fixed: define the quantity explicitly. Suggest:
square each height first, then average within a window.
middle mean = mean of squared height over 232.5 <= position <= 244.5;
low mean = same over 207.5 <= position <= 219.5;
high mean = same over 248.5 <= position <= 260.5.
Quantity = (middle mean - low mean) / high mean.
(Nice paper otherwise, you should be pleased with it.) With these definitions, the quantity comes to -1.1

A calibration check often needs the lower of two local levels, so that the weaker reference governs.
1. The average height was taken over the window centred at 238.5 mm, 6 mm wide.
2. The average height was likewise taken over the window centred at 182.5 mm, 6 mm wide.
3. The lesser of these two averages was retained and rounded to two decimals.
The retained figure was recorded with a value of 3.30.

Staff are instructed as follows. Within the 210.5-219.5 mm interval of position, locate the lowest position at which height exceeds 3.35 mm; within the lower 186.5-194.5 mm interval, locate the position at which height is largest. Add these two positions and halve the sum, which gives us 202.5 mm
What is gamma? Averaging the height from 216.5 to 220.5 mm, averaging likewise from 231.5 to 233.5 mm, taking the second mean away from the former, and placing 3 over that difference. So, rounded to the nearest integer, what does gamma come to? 8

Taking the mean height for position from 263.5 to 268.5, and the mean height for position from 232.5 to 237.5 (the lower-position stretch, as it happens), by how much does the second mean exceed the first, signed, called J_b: 1.8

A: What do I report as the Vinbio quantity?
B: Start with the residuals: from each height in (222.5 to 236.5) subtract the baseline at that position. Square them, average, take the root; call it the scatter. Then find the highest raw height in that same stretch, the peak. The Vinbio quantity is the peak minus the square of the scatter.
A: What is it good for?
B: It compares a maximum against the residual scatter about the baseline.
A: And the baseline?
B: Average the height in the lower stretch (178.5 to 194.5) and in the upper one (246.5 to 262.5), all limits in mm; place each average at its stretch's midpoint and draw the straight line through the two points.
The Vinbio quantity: 2.28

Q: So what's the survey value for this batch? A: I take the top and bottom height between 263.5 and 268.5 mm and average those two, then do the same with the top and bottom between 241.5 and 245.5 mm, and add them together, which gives 5.2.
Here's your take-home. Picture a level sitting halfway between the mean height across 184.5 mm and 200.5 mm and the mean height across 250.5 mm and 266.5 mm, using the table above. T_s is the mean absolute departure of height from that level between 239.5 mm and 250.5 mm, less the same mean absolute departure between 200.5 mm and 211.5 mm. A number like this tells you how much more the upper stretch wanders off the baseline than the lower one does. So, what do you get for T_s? -0.48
